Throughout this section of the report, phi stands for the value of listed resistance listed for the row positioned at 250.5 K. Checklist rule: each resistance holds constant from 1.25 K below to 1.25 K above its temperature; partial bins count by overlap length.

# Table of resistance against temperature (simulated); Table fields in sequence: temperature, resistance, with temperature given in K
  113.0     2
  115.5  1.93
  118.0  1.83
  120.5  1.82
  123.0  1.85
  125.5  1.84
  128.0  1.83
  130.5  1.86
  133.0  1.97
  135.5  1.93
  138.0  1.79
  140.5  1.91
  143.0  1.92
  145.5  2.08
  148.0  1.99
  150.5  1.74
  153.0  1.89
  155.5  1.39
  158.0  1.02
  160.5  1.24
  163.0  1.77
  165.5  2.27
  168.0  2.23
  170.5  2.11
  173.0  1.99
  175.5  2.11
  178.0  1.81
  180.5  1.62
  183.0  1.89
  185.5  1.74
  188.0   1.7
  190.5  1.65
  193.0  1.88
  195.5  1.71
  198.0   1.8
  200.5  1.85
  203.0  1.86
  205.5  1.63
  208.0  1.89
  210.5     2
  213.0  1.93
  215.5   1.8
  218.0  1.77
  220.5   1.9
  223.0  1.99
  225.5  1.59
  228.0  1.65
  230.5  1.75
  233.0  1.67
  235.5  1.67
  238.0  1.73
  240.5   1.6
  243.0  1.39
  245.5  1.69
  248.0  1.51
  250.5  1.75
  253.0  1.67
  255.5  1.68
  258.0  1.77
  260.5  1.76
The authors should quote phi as 1.75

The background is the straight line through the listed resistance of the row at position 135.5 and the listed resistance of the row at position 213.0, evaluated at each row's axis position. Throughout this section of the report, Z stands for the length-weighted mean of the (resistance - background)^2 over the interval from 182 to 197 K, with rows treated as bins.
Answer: 0.04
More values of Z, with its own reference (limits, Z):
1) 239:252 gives 0.13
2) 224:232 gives 0.07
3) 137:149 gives 0.01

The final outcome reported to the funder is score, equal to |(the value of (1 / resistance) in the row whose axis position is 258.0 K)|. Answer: 0.56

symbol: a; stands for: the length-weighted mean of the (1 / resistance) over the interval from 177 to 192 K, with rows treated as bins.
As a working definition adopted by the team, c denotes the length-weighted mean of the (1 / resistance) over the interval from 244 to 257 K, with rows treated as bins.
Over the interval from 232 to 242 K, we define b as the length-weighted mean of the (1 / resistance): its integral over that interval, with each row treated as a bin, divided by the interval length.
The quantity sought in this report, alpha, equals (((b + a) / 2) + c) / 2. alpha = 0.60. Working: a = 0.578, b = 0.603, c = 0.61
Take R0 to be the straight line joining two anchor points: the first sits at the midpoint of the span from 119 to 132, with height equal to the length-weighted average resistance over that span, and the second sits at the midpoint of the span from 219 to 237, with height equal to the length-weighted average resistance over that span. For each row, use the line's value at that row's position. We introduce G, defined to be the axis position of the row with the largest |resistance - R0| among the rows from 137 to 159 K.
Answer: 158.0 K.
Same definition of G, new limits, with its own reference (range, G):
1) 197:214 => 210.5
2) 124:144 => 133.0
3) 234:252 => 243.0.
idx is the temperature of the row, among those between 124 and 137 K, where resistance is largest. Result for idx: 133.0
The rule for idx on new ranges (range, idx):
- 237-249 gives 238.0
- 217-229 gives 223.0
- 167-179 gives 168.0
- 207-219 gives 210.5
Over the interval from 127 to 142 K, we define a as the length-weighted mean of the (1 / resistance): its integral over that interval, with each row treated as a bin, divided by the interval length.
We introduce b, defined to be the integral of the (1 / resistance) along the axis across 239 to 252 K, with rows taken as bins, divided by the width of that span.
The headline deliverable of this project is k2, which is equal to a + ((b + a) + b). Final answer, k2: 2.33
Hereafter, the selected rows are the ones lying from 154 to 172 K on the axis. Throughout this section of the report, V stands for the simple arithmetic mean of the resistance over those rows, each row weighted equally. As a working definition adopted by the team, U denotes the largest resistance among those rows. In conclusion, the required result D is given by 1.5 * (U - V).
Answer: 0.83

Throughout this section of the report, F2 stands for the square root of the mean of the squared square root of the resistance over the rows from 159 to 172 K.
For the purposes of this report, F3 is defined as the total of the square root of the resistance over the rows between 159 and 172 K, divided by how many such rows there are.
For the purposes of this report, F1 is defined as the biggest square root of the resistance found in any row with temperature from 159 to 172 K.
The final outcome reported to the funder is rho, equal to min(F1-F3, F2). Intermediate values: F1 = 1.51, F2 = 1.39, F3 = 1.38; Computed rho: 0.127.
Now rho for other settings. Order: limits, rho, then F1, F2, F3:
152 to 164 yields 0.173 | 1.37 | 1.21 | 1.20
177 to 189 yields 0.052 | 1.37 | 1.32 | 1.32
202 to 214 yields 0.050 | 1.41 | 1.36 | 1.36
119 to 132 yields 0.007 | 1.36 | 1.36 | 1.36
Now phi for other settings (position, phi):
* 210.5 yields 2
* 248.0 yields 1.51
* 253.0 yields 1.67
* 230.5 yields 1.75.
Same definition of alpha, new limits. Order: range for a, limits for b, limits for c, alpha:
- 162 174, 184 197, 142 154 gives 0.53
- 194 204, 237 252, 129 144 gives 0.56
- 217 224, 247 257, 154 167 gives 0.63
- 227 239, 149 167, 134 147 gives 0.57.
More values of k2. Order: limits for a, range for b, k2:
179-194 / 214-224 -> 2.23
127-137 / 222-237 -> 2.23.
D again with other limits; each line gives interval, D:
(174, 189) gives 0.45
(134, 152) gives 0.26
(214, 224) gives 0.19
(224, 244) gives 0.18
